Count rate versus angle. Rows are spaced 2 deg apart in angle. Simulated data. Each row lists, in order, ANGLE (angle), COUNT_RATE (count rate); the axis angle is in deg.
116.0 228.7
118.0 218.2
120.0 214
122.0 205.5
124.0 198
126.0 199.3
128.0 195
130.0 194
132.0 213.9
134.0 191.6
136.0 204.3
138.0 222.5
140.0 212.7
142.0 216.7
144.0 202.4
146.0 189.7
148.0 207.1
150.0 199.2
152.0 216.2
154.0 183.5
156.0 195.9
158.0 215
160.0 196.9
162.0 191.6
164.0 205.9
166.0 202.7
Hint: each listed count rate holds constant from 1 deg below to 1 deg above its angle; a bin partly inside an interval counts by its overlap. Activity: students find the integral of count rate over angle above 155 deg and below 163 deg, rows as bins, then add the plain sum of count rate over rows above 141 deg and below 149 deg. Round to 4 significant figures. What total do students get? 2415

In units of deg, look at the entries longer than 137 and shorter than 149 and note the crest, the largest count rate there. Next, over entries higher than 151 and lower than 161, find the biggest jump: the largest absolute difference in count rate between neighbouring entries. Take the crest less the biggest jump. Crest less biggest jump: 190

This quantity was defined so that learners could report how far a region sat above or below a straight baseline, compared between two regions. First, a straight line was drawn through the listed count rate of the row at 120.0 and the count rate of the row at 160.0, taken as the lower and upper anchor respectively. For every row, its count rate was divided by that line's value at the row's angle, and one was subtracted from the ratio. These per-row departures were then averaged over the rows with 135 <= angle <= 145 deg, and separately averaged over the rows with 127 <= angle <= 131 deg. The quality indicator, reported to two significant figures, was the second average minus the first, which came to -0.10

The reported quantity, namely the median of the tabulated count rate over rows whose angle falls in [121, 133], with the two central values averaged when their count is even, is 199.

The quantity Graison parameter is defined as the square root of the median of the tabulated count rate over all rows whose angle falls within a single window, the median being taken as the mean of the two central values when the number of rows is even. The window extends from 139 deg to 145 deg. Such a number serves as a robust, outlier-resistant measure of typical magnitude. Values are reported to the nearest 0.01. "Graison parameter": 14.58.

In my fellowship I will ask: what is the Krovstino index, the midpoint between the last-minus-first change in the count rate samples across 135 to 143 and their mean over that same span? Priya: 113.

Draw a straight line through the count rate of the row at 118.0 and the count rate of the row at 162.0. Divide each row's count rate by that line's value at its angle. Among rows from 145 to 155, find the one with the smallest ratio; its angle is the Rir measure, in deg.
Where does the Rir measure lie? 154.0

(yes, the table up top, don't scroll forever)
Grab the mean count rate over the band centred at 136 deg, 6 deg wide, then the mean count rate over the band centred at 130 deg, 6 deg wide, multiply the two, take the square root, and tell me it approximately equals 204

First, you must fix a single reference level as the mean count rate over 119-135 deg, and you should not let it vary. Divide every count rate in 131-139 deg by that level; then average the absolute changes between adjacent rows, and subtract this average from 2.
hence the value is 1.91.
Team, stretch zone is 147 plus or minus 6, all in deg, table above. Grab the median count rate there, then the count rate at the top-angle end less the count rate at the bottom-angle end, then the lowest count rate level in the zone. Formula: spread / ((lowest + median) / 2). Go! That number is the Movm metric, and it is 0.00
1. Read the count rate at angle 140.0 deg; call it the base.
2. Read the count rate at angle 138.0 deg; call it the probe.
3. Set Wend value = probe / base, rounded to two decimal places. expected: 1.05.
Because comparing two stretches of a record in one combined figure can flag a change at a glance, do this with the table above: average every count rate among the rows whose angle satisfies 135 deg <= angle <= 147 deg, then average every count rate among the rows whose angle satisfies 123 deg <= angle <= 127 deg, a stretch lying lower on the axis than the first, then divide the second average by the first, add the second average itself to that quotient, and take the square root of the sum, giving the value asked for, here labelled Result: 14.1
